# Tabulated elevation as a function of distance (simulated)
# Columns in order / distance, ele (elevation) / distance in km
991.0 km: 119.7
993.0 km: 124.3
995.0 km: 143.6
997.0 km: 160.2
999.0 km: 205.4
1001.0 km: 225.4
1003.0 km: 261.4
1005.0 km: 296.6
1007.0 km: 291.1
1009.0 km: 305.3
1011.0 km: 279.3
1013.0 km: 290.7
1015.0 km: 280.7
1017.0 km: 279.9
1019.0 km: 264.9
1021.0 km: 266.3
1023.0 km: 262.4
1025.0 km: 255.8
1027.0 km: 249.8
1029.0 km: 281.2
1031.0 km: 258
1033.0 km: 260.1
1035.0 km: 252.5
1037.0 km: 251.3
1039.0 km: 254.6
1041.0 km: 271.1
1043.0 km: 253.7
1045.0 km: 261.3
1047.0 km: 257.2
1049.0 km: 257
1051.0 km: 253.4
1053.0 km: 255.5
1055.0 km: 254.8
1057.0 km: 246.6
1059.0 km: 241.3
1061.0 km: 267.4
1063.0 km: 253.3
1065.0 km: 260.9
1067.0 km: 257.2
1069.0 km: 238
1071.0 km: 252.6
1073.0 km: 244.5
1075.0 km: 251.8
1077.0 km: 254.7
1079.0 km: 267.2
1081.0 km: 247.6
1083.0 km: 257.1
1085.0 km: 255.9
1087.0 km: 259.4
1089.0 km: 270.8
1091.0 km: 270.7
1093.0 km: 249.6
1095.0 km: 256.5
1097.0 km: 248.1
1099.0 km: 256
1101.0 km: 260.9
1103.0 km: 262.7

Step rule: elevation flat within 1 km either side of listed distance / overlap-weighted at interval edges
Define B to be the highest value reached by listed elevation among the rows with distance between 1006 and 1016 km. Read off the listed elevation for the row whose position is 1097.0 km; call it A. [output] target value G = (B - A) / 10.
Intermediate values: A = 248.1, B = 305.3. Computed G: 5.7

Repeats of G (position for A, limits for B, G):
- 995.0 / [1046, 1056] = 11.4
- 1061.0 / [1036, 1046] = 0.4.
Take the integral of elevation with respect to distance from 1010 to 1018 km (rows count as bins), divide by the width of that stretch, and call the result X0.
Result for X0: 283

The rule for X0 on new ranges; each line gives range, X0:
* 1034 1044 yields 257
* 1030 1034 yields 259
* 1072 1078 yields 250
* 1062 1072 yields 252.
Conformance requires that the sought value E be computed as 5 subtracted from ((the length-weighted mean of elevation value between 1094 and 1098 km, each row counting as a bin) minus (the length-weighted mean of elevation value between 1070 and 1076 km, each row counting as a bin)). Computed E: -2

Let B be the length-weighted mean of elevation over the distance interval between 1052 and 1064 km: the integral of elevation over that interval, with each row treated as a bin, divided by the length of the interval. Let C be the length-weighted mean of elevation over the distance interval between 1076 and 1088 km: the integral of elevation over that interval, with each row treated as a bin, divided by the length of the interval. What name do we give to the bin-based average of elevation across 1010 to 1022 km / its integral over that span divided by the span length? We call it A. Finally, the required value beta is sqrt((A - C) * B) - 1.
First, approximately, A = 277.0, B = 253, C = 257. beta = 70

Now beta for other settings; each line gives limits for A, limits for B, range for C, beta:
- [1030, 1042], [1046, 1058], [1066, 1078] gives 44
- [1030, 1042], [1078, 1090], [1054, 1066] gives 31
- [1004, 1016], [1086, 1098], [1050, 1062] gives 98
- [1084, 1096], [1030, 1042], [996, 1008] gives 72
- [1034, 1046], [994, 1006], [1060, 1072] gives 22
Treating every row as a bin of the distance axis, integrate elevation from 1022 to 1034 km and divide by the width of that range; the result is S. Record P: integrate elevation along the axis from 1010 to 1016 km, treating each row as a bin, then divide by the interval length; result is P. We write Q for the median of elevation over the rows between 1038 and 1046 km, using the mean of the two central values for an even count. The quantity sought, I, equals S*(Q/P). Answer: 238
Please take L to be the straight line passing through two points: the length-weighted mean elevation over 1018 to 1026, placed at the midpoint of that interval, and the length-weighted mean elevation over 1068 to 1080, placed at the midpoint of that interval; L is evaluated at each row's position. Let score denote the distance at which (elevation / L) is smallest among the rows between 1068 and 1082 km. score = 1069.0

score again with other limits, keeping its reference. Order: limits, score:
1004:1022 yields 1019.0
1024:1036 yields 1027.0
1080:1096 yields 1081.0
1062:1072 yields 1069.0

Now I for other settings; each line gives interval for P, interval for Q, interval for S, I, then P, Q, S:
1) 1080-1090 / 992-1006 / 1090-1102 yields 204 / 258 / 205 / 257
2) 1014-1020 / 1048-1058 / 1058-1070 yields 234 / 275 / 255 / 253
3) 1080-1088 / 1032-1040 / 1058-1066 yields 254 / 255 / 254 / 256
